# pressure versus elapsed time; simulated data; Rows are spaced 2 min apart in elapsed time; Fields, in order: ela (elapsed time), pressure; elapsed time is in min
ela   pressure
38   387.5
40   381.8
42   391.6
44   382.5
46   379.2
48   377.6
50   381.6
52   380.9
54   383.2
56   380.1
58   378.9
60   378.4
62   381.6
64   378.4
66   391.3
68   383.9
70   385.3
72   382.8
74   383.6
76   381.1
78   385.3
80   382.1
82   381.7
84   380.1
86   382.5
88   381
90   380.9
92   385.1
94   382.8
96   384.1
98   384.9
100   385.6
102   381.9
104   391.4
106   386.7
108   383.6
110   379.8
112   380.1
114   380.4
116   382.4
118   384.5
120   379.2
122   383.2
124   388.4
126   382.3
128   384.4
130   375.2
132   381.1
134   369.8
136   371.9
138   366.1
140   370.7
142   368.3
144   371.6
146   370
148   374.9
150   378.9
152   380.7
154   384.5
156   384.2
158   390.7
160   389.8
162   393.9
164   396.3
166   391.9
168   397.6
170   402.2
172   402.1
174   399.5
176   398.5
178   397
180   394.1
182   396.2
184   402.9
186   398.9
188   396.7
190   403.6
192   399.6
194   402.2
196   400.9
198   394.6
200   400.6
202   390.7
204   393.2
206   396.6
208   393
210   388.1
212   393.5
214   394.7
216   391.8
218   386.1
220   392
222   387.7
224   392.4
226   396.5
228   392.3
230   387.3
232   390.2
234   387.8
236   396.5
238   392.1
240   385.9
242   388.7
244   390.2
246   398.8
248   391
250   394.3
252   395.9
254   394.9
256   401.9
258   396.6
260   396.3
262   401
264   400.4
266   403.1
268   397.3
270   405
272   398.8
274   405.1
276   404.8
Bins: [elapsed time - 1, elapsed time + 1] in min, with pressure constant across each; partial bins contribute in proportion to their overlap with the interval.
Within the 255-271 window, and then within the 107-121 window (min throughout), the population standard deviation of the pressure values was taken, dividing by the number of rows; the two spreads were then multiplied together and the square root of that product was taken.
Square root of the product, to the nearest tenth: 2.4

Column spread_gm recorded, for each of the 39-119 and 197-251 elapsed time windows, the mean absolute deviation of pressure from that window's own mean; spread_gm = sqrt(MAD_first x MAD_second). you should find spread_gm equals 2.7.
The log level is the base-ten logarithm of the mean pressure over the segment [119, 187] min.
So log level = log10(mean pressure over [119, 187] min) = 2.59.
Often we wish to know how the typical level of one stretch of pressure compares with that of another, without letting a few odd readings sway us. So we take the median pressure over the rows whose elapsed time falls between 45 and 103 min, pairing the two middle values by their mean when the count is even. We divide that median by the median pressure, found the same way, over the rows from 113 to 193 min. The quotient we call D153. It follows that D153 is 0.99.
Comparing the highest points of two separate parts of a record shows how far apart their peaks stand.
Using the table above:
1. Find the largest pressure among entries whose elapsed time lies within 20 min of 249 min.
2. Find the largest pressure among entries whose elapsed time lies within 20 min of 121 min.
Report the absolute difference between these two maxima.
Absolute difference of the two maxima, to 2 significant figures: 12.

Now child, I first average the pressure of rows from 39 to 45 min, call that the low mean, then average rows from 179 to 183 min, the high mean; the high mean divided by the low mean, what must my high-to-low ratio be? 1.03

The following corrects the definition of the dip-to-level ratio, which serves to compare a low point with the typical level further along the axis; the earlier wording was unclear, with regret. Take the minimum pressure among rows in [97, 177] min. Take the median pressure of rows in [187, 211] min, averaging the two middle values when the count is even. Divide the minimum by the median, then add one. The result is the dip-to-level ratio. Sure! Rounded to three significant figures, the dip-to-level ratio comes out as 1.92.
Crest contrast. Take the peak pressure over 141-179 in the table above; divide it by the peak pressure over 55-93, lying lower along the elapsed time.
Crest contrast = 1.03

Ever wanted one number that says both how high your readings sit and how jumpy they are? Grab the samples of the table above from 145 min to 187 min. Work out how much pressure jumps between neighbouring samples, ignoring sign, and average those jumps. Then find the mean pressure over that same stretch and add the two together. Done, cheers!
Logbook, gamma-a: 395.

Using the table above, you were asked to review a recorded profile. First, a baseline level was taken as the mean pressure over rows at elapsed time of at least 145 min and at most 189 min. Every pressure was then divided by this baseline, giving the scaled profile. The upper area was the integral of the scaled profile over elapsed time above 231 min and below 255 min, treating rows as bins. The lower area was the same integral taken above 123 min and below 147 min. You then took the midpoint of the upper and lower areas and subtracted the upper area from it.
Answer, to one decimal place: -0.5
